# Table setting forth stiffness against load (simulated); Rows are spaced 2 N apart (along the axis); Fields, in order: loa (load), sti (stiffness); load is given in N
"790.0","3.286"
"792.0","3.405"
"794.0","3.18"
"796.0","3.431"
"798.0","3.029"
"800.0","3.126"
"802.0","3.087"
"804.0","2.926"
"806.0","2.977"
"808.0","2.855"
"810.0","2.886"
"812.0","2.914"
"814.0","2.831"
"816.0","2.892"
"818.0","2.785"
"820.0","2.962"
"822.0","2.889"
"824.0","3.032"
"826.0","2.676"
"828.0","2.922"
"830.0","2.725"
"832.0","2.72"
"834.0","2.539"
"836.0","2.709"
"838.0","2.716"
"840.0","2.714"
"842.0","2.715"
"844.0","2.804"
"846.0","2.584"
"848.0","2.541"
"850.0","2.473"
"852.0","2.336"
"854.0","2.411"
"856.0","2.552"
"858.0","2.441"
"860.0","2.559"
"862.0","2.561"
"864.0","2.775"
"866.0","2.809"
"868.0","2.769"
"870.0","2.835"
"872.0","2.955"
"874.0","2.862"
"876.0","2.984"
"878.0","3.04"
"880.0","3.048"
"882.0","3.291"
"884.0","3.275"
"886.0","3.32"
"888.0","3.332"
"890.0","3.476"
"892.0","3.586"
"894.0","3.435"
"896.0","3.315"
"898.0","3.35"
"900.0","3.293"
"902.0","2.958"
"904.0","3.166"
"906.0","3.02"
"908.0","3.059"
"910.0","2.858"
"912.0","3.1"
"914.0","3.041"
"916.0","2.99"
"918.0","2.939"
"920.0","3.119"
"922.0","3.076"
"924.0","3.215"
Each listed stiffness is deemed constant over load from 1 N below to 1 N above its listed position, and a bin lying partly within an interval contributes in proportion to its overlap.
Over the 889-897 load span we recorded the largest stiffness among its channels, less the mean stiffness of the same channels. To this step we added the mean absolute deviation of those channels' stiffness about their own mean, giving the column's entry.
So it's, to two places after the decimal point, 0.21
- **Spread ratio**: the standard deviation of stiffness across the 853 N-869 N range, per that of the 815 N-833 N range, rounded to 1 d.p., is 1.3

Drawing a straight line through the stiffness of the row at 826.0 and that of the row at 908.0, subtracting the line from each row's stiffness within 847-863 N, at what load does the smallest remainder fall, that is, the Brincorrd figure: 852.0 N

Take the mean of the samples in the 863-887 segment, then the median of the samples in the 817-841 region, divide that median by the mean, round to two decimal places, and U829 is 0.91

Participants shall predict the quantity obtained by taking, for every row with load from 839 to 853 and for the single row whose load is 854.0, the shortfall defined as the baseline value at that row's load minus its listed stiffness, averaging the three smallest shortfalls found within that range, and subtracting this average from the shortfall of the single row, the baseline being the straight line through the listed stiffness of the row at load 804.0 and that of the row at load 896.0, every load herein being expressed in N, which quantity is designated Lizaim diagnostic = 0.38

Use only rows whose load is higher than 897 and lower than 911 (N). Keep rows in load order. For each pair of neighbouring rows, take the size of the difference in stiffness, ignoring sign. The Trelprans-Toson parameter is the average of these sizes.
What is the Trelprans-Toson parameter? 0.16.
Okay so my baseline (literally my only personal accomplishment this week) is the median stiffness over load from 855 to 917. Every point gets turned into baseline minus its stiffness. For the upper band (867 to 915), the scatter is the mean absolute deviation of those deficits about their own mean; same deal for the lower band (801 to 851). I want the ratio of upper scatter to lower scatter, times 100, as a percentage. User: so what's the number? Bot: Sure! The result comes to 146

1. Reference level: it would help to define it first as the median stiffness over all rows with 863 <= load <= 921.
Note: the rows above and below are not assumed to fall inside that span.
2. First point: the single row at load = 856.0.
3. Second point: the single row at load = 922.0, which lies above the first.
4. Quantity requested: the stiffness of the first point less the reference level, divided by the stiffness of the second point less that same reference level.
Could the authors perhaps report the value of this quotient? -18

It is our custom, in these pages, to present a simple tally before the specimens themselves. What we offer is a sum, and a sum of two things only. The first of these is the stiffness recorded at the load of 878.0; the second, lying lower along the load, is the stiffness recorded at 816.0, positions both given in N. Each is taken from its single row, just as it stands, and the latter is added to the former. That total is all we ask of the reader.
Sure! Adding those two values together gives 5.93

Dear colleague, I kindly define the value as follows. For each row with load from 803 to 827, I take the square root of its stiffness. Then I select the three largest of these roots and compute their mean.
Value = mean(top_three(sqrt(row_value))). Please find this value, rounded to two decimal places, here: 1.73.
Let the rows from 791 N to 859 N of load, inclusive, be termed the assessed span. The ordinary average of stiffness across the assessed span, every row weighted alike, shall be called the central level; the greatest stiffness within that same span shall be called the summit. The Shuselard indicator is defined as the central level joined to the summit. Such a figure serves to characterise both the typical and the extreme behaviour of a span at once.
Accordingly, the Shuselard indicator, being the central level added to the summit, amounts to 6.2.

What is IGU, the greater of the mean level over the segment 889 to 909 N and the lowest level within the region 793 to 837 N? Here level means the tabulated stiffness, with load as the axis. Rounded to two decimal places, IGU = 3.27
